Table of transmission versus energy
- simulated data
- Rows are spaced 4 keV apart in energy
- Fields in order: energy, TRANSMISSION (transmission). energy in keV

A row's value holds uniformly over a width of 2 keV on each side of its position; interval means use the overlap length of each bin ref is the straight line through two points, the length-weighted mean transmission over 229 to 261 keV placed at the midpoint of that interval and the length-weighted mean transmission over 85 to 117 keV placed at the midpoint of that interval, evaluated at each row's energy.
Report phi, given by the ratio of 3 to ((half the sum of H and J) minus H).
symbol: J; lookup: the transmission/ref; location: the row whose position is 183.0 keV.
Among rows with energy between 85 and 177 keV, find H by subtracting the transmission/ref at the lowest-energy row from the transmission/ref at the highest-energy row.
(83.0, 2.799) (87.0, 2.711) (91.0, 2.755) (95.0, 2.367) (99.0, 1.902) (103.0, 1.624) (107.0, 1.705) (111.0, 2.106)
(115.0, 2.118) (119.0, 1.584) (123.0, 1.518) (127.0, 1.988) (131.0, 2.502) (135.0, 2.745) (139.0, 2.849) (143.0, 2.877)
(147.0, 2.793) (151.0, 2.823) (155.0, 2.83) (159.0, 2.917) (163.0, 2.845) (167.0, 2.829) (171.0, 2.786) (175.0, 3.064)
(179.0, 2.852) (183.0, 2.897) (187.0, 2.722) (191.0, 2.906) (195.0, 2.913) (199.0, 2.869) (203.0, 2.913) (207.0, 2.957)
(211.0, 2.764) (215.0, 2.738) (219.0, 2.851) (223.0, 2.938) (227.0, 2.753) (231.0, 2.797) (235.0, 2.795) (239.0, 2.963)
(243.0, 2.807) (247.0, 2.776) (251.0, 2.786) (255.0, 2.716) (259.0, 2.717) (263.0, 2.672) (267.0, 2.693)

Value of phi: 5.0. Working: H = -0.06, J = 1.15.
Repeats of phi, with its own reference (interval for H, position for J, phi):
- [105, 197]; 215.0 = 8.9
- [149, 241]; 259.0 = 5.6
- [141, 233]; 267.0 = 5.3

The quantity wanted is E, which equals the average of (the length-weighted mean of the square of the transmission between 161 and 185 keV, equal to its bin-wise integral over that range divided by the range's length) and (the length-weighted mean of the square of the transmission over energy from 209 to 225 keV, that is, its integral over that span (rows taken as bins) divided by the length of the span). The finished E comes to 8.1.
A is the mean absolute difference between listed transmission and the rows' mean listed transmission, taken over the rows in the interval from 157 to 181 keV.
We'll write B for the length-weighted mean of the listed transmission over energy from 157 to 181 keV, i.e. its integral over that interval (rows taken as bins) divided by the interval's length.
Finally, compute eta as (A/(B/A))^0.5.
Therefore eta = 0.043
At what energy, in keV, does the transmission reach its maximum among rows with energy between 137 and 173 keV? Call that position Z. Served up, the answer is 159.0 keV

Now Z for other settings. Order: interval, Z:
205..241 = 239.0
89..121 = 91.0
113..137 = 135.0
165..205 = 175.0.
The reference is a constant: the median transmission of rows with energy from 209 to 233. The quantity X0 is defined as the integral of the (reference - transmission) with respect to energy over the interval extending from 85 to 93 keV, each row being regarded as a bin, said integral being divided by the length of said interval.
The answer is 0.05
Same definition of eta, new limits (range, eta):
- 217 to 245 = 0.038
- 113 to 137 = 0.263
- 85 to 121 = 0.241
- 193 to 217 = 0.043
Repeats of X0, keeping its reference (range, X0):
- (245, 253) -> 0.00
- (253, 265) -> 0.08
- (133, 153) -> -0.04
